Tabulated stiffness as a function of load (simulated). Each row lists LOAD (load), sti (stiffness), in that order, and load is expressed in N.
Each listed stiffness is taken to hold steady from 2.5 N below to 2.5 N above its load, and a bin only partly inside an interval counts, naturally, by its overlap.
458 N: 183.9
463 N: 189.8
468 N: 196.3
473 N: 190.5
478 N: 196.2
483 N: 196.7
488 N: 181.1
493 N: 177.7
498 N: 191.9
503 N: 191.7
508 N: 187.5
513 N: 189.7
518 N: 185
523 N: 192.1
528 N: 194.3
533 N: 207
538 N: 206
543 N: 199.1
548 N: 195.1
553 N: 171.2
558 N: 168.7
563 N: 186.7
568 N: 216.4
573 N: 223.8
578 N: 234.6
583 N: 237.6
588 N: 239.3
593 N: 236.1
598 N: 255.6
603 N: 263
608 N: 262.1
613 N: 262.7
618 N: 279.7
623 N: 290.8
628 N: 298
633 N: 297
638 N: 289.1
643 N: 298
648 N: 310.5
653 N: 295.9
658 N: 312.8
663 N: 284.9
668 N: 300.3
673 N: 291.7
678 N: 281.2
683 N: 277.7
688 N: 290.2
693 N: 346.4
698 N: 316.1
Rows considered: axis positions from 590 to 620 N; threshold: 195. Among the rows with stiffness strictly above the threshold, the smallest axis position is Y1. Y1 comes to 593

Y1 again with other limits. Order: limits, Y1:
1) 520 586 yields 533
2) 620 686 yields 623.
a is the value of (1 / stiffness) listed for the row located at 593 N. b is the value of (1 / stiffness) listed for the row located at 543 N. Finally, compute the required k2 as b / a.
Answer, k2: 1.19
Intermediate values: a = 0.0042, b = 0.0050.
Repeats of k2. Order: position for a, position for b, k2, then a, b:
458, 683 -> 0.66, 0.0054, 0.0036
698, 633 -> 1.06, 0.0032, 0.0034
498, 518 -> 1.04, 0.0052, 0.0054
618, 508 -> 1.49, 0.0036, 0.0053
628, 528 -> 1.53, 0.0034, 0.0051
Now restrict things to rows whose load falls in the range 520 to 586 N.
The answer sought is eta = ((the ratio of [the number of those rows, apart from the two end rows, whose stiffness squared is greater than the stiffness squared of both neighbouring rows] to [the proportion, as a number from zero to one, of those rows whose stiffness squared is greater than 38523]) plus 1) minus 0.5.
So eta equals 2.4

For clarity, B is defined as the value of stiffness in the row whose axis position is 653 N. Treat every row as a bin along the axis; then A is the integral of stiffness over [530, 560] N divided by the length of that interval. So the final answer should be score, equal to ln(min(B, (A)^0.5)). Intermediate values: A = 192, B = 295.9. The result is 2.628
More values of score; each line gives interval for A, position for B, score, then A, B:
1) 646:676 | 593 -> 2.850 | 299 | 236.1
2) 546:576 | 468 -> 2.635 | 194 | 196.3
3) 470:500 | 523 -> 2.621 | 189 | 192.1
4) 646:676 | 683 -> 2.850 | 299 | 277.7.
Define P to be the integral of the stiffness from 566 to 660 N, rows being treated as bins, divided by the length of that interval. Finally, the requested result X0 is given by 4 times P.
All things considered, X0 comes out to 1074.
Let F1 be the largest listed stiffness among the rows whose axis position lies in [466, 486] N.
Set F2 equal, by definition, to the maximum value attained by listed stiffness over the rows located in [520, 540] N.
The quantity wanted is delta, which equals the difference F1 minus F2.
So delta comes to -10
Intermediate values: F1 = 196.7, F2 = 207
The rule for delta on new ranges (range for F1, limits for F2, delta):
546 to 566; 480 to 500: -2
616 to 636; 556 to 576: 74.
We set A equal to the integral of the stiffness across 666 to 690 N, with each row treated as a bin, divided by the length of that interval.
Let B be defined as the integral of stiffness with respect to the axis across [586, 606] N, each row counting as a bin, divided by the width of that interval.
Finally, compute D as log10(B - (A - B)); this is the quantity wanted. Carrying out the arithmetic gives 2.32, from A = 288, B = 249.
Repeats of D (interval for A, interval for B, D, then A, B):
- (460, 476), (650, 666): 2.61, 192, 298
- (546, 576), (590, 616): 2.50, 194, 256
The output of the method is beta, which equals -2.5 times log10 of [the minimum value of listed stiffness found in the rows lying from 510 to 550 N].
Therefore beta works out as -5.67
